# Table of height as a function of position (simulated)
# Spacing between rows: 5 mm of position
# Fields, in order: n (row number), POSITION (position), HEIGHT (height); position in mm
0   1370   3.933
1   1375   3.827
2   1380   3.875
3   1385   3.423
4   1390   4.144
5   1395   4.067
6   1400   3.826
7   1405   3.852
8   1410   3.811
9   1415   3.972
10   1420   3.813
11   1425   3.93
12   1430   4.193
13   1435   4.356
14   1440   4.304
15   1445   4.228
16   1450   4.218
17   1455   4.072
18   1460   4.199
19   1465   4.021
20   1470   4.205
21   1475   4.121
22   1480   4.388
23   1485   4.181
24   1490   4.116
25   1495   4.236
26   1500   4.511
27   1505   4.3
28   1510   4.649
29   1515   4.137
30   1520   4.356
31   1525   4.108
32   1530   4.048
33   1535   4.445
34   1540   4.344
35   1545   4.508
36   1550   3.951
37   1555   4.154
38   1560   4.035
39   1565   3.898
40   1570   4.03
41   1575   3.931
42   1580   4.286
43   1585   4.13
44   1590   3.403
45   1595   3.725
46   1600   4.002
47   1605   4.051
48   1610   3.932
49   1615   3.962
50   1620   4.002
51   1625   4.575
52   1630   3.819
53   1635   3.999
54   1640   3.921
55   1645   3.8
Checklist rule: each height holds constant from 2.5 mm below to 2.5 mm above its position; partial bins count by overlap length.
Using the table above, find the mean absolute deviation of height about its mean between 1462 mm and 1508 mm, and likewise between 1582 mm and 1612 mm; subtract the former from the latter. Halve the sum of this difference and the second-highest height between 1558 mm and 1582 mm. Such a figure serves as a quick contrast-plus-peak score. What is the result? 2.06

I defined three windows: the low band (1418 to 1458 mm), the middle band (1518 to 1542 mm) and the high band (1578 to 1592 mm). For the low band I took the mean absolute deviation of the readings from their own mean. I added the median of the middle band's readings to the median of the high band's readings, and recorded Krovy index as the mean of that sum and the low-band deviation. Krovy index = 4.31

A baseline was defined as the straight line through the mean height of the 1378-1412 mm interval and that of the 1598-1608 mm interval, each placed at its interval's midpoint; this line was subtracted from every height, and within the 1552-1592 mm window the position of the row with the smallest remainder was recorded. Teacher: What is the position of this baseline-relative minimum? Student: 1590 mm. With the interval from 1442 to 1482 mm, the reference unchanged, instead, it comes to 1465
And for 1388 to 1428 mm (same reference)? 1420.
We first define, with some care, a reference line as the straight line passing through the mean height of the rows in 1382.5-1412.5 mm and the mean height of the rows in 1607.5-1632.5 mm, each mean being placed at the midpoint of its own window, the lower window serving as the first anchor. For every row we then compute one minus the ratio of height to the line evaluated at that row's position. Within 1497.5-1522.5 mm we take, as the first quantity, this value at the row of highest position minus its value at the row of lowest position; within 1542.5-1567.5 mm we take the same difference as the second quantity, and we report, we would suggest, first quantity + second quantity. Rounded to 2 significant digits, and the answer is 0.20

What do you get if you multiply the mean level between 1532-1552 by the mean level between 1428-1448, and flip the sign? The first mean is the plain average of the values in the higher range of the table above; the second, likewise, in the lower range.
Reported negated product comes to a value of -18.4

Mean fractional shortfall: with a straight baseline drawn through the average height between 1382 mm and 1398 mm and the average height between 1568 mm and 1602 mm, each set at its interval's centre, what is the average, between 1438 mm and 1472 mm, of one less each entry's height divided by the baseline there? -0.073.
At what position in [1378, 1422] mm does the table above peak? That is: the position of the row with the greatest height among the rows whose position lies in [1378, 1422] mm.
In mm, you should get 1390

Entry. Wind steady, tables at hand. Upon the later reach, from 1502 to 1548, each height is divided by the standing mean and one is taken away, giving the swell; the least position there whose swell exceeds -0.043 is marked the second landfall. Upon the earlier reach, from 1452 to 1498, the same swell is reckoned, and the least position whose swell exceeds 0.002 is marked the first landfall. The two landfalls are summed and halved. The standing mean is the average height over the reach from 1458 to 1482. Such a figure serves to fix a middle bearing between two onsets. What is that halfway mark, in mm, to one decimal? 1482.5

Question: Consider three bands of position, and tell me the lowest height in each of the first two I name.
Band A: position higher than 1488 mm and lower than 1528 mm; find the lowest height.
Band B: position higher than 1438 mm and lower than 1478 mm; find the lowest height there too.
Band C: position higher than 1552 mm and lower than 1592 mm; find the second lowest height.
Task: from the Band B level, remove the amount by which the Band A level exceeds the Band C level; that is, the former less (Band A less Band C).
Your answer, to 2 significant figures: 3.8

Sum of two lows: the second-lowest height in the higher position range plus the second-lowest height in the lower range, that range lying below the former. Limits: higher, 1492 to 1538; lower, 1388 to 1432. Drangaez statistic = 7.92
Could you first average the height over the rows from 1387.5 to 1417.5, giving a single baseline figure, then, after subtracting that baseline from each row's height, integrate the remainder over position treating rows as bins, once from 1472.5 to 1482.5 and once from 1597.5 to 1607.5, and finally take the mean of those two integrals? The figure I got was 2.0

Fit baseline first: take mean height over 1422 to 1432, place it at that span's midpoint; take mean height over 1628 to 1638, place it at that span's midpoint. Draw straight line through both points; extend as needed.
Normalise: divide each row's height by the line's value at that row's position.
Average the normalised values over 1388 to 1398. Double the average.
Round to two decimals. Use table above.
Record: 2.01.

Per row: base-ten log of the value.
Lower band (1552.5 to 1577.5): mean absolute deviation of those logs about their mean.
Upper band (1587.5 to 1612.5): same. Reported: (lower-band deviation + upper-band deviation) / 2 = 0.0161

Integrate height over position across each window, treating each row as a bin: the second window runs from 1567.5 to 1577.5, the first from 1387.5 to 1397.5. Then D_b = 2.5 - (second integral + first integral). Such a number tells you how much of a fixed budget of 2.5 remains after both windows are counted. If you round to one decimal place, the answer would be -78.4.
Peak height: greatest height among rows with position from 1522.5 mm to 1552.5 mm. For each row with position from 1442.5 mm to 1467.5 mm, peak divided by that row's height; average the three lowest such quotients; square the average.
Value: 1.14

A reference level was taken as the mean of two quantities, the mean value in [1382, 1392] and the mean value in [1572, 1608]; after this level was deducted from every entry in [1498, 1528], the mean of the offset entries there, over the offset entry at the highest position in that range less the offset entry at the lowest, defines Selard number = -1.2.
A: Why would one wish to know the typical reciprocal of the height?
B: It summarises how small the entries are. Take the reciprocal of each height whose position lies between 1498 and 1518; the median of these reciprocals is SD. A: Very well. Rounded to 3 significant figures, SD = 0.227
